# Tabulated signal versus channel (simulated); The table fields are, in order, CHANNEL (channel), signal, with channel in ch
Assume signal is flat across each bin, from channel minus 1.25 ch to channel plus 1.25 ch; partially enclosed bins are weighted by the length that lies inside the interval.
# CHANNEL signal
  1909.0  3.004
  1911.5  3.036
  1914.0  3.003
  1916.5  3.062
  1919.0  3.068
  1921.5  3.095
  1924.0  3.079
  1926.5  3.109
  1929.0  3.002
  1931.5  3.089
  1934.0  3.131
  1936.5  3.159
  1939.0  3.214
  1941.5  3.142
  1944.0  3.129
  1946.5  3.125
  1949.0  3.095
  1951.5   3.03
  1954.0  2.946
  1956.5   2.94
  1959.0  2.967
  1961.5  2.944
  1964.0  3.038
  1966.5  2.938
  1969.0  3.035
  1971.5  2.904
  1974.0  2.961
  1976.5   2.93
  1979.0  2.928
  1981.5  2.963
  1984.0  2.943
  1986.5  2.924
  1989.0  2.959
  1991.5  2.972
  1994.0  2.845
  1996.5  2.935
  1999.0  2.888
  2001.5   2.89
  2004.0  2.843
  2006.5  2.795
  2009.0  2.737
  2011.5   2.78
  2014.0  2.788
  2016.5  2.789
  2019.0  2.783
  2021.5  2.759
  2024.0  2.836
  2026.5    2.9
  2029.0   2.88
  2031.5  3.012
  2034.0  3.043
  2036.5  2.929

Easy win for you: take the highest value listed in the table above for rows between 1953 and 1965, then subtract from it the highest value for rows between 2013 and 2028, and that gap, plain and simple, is 0.14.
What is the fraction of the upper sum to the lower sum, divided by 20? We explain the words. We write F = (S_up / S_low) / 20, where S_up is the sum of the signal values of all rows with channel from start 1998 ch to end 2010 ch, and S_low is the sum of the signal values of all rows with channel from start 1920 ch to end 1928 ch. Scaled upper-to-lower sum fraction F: 0.076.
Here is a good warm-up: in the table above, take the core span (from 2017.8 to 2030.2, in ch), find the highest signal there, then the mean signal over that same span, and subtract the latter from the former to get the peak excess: 0.068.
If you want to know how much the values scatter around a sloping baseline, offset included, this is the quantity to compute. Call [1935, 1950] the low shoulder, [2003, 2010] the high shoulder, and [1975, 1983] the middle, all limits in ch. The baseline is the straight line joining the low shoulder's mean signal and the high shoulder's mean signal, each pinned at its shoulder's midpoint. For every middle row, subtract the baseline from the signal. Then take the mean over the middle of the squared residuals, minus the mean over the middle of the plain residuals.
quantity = 0.00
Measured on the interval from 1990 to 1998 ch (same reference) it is -0.05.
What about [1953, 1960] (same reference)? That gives 0.13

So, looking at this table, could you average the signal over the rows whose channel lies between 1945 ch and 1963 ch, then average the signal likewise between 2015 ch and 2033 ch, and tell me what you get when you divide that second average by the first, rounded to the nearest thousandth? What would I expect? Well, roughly 0.948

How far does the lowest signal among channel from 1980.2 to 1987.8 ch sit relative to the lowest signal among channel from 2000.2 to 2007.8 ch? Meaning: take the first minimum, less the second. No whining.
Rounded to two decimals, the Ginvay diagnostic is 0.13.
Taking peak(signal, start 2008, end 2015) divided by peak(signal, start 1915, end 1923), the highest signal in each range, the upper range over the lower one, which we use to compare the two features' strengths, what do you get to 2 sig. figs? 0.90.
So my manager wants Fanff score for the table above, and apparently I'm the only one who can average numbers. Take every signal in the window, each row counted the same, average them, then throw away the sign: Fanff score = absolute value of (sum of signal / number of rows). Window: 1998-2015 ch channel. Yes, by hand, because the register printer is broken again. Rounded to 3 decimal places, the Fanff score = 2.817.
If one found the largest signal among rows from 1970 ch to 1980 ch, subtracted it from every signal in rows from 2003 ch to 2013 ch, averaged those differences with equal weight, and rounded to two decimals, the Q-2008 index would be -0.17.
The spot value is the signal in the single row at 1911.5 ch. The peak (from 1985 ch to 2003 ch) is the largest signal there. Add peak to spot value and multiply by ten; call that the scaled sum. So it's 60.1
